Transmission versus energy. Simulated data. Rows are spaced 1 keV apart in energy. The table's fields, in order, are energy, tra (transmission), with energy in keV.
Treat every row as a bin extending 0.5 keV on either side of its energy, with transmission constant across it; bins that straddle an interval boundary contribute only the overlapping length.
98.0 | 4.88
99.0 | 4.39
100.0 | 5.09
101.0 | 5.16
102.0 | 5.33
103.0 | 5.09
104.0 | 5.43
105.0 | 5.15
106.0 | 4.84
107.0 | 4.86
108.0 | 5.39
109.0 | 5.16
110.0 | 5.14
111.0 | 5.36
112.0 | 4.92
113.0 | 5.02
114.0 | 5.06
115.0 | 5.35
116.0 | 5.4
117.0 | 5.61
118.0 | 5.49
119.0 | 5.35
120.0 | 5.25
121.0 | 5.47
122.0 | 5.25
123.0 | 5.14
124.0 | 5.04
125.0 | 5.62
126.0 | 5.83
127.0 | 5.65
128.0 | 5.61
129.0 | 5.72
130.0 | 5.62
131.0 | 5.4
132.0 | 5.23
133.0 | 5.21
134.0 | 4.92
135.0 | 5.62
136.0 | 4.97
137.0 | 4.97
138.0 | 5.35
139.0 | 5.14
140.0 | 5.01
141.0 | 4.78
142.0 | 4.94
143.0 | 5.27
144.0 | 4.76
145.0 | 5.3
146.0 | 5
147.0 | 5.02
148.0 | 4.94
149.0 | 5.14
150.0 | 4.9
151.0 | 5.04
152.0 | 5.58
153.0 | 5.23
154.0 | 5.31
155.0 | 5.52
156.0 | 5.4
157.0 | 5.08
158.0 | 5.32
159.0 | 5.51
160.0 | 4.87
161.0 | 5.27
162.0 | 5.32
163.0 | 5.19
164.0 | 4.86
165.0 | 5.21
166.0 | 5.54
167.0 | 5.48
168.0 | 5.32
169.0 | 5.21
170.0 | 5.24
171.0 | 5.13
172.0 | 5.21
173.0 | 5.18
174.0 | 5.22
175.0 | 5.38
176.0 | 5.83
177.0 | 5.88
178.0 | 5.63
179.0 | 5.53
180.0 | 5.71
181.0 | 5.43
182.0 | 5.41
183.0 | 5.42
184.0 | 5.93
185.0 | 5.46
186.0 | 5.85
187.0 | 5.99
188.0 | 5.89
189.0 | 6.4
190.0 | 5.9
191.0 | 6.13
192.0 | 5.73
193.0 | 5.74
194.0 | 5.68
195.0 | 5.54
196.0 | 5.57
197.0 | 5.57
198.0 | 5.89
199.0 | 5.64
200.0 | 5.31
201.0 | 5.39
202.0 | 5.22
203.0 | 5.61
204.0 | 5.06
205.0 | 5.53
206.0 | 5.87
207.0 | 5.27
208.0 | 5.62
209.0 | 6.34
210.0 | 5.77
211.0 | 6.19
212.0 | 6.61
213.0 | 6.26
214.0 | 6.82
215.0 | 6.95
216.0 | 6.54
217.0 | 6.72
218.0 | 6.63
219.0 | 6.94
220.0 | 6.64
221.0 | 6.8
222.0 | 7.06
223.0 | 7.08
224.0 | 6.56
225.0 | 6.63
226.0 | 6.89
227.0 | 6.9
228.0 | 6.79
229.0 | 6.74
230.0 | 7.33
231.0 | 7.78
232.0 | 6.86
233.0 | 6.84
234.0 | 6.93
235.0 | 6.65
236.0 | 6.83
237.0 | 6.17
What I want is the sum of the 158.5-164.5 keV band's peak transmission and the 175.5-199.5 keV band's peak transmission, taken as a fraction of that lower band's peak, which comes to 2.16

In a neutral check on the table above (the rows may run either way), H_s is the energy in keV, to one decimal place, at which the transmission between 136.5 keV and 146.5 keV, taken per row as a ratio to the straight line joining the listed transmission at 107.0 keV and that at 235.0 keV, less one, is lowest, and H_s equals 144.0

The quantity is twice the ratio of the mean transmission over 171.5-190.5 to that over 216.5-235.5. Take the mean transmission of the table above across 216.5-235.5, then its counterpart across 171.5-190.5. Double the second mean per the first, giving 1.6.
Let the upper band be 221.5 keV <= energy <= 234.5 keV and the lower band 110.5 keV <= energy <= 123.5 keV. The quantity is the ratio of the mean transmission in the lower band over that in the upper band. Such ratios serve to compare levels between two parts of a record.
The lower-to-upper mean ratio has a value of 0.76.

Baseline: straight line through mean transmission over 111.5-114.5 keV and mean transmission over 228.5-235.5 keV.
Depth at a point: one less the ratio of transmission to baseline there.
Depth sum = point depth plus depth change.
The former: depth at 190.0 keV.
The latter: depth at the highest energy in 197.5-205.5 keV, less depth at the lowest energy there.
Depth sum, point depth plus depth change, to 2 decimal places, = 0.14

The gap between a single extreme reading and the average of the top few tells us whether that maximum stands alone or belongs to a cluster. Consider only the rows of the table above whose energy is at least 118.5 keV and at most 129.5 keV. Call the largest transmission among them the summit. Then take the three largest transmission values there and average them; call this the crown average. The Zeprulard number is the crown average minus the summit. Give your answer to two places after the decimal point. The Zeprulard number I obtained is -0.10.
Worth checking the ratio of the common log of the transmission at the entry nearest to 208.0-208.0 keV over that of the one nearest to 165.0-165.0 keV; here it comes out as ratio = 1.05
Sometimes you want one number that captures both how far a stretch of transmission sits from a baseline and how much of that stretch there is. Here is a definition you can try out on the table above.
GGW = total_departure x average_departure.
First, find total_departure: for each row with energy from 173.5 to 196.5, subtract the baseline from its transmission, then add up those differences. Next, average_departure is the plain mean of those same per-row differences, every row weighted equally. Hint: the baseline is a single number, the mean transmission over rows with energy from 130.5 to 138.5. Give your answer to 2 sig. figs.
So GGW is 5.7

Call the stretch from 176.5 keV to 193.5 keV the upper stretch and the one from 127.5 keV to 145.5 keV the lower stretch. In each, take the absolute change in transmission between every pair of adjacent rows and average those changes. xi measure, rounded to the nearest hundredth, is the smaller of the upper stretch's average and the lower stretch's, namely 0.26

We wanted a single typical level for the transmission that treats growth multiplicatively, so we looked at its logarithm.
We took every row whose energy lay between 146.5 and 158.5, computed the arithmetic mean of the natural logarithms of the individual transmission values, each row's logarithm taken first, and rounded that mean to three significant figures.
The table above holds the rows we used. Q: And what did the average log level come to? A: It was 1.65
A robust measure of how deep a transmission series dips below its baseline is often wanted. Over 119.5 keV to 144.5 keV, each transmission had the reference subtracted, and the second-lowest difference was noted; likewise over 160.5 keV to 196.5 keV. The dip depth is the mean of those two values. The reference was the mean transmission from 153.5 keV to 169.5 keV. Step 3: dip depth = -0.32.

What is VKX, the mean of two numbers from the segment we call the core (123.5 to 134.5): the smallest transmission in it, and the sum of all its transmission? 32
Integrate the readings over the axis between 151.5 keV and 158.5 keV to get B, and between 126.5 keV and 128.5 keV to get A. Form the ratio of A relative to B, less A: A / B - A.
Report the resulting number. -11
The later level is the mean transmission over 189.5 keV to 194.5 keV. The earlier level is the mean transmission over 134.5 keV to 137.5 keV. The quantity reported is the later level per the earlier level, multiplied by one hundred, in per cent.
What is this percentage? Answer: 113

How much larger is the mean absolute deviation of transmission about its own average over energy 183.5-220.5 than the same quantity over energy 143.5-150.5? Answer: 0.300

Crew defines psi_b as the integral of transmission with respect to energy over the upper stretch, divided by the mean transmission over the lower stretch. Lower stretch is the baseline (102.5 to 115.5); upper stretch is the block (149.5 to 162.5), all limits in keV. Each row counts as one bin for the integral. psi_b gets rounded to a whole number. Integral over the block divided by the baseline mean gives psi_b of 13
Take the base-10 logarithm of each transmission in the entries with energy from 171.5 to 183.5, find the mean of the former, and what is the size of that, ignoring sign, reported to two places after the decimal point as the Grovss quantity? 0.74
